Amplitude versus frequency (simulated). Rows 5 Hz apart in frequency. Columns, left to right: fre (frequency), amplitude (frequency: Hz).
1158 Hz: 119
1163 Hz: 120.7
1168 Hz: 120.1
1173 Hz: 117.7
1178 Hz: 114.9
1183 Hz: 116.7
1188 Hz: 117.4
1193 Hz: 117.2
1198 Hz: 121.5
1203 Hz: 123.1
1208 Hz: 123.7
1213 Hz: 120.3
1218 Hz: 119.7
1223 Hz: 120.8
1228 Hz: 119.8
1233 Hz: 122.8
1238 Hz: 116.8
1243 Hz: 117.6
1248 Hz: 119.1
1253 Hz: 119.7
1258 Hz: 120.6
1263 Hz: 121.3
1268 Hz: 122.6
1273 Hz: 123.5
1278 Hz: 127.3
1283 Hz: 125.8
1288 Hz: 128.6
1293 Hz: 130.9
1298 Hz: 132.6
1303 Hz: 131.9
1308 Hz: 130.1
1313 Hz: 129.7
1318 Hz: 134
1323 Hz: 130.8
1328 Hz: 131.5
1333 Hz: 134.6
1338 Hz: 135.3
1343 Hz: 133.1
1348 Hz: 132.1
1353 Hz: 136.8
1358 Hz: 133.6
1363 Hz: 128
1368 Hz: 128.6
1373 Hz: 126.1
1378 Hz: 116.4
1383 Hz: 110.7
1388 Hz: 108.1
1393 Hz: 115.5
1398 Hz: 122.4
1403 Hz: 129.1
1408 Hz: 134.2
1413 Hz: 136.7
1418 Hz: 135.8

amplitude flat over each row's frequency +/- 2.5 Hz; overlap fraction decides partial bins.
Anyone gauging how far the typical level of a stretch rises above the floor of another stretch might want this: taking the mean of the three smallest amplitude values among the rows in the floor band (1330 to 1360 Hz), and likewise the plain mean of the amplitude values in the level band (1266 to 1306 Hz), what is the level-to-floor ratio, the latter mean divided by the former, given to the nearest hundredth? 0.96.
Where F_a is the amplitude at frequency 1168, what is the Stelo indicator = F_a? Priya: 120.1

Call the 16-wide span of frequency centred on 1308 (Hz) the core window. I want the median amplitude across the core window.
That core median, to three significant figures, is 130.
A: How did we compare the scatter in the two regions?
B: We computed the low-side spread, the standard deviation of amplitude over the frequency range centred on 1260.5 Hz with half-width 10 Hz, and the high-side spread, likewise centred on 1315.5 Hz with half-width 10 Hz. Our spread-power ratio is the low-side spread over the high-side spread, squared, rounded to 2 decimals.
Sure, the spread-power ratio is 0.39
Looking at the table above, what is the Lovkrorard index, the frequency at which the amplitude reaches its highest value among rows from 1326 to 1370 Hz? 1353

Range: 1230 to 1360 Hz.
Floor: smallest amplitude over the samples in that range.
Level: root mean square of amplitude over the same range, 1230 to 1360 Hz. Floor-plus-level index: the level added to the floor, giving 245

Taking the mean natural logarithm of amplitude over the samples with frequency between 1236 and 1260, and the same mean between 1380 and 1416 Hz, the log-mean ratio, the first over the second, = 0.99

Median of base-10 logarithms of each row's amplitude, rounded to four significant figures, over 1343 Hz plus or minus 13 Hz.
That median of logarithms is 2.129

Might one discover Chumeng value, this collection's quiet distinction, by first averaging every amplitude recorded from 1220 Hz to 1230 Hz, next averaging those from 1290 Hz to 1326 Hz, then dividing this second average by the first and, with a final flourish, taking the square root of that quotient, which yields 1.05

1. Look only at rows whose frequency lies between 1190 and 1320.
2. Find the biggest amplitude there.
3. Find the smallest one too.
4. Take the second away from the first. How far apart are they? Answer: 17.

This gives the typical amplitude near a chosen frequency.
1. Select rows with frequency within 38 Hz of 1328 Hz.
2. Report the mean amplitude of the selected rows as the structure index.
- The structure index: 132.3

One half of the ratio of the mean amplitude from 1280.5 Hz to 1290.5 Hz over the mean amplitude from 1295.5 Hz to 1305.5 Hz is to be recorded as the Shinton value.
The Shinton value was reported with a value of 0.481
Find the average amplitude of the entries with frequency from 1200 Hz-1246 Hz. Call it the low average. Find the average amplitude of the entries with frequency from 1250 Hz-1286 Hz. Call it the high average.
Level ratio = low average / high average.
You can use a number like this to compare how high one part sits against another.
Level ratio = 0.980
